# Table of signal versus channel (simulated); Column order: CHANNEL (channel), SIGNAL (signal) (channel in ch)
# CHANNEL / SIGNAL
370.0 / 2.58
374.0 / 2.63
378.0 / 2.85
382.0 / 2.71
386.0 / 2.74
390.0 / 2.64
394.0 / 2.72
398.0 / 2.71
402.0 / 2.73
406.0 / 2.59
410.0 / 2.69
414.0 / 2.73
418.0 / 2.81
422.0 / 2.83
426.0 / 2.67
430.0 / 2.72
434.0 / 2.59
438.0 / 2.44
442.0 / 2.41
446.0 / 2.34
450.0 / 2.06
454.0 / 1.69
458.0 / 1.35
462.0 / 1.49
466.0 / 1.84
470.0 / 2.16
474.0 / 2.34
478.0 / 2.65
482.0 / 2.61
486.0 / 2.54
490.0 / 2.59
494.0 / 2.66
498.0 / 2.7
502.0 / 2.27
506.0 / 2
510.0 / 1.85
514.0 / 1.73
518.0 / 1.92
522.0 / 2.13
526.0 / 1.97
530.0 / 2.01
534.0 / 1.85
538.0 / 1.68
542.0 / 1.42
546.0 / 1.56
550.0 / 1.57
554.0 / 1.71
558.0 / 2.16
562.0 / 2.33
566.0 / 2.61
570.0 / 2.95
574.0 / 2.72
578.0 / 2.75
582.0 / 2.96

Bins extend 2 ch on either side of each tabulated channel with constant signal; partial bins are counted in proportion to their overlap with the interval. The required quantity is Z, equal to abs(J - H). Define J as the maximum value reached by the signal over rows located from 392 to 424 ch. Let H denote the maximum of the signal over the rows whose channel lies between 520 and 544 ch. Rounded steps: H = 2.13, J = 2.83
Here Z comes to 0.7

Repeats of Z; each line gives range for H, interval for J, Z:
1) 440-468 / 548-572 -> 0.5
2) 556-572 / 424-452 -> 0.2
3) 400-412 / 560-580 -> 0.2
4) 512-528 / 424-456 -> 0.6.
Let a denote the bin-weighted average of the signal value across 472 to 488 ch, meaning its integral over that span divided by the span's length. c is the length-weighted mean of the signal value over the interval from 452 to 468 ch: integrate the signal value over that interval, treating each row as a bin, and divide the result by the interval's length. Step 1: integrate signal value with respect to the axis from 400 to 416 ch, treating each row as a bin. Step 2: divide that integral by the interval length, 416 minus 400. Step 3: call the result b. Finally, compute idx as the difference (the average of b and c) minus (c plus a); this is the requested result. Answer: -2.0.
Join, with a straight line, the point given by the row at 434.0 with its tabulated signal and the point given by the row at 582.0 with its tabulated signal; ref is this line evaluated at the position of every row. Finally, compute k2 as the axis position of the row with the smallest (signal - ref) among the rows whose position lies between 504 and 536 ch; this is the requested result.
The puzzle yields 514.0 ch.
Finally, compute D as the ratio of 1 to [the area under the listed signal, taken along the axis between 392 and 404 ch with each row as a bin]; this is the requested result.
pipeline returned 0.031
